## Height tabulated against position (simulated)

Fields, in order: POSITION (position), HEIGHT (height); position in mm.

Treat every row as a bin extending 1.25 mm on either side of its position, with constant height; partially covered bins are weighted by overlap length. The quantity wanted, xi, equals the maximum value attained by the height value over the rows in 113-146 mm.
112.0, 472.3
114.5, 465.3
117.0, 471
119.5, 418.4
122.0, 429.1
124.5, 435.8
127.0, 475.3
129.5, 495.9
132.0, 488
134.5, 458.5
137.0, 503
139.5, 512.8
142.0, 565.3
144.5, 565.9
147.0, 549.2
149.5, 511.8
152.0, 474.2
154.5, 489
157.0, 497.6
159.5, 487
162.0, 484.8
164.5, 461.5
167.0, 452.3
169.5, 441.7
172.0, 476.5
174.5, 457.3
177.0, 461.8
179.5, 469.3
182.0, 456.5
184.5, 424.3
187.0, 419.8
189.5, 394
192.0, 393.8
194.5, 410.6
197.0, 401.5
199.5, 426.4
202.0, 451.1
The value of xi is 565.9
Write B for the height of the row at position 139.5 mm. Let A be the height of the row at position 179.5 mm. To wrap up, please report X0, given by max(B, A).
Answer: 513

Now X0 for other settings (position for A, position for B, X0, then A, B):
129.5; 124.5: 496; 495.9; 435.8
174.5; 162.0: 485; 457.3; 484.8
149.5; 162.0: 512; 511.8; 484.8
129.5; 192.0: 496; 495.9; 393.8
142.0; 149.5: 565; 565.3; 511.8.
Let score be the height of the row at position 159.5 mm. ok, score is 487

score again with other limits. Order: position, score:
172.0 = 476.5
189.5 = 394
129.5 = 495.9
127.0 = 475.3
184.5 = 424.3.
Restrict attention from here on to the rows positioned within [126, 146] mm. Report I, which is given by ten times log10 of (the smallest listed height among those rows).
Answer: 26.6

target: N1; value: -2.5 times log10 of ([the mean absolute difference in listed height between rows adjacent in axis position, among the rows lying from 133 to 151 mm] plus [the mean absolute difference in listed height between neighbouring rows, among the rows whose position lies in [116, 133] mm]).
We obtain -4.25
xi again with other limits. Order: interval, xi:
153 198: 497.6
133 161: 565.9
